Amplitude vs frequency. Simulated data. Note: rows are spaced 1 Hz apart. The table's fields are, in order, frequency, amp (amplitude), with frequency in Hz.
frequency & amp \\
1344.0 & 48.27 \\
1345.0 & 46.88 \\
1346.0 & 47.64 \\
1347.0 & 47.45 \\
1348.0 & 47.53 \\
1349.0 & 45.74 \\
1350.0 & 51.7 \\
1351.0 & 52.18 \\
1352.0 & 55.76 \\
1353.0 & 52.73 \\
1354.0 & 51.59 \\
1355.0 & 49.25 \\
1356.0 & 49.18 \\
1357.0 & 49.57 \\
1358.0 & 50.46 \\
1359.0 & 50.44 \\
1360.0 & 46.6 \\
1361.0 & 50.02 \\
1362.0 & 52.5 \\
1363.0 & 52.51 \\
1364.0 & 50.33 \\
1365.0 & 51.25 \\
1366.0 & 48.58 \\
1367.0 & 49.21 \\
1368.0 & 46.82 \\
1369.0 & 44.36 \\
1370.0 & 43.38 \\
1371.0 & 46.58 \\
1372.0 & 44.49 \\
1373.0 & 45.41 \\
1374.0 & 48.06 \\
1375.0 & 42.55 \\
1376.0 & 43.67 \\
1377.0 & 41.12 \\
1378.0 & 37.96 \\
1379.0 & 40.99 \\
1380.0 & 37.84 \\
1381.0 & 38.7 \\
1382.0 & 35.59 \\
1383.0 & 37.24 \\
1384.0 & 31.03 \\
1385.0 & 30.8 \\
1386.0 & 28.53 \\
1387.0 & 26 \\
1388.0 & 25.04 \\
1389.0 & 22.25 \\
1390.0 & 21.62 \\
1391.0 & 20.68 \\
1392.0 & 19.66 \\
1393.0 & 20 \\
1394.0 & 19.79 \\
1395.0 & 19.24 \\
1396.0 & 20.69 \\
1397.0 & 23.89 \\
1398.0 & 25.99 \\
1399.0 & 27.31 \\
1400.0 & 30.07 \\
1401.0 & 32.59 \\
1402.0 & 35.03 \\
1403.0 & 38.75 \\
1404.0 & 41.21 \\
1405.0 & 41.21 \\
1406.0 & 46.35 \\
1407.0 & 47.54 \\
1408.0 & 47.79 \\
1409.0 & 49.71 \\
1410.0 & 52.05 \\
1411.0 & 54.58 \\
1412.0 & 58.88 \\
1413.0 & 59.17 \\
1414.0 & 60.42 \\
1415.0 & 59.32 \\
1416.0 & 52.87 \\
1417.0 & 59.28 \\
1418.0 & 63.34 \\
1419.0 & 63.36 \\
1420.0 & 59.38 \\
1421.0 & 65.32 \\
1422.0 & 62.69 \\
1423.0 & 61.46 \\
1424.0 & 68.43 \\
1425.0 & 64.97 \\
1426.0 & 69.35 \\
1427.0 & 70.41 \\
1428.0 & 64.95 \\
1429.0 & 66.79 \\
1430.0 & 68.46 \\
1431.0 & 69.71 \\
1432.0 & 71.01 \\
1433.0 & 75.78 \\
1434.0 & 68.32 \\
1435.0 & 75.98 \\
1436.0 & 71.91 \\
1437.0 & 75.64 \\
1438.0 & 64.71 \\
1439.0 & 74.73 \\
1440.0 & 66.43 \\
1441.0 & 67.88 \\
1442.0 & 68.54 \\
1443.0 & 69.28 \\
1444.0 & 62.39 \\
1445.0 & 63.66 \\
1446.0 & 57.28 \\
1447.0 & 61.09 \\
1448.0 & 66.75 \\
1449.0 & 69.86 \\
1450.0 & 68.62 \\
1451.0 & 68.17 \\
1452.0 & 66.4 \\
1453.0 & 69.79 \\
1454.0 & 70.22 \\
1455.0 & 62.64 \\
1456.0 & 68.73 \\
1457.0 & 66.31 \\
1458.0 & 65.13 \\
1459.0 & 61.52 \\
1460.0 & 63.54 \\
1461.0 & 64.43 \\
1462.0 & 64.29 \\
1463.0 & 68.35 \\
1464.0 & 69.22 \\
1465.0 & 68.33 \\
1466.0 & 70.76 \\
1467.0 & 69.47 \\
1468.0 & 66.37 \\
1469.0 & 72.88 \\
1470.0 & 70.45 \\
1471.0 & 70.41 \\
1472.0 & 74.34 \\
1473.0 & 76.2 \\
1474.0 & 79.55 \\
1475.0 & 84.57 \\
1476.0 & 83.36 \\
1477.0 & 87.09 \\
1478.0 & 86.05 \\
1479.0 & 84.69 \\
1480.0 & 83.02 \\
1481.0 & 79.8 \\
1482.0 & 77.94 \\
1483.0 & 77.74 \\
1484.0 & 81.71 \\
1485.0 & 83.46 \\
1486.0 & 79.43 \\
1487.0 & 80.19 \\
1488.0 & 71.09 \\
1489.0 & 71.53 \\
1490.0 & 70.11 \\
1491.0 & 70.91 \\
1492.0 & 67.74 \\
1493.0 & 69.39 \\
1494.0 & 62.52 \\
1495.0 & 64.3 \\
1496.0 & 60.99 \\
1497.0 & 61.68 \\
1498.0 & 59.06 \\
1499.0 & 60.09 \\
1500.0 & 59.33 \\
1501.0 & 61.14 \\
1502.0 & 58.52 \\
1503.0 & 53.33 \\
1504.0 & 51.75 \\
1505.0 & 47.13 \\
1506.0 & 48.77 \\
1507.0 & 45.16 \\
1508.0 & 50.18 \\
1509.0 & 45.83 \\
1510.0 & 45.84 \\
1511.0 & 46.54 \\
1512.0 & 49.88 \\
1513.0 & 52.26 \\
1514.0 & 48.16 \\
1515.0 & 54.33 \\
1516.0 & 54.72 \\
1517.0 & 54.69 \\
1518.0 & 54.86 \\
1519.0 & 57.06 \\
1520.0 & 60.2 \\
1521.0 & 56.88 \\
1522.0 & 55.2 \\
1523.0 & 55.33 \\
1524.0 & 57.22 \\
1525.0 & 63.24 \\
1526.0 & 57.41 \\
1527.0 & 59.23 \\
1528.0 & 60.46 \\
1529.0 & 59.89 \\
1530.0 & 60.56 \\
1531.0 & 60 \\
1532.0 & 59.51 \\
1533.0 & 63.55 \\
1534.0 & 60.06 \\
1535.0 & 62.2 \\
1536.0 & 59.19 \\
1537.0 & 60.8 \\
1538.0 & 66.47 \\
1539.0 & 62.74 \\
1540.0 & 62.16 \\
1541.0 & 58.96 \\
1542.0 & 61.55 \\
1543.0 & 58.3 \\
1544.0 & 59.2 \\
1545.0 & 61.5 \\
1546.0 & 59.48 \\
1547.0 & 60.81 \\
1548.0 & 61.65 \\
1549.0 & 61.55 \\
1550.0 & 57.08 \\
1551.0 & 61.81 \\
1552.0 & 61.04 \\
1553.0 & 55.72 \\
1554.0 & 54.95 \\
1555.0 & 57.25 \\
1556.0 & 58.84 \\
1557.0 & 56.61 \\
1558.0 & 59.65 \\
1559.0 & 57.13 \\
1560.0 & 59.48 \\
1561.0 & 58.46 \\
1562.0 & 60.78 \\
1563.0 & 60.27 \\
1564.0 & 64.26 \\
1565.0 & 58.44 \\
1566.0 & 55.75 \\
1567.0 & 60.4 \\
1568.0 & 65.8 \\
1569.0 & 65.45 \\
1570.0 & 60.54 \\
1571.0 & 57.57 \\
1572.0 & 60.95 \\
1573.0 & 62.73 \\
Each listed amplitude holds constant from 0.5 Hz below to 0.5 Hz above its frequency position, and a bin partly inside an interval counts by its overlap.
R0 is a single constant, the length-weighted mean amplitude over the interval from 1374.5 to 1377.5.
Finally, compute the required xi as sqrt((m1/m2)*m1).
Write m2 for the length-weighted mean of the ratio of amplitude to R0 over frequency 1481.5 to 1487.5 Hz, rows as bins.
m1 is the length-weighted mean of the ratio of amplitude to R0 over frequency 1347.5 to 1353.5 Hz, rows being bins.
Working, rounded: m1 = 1.2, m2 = 1.89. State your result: 0.9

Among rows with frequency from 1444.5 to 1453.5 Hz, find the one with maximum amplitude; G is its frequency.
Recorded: 1449.0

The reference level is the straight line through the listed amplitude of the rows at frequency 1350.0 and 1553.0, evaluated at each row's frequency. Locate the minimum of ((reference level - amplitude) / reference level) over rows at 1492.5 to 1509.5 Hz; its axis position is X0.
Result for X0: 1493.0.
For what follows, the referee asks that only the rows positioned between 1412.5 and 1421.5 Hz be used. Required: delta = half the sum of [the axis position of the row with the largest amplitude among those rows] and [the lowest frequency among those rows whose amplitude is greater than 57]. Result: 1417.0 Hz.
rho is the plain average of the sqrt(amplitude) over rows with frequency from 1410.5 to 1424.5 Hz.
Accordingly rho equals 7.78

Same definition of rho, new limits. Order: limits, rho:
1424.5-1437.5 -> 8.38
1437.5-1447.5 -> 8.09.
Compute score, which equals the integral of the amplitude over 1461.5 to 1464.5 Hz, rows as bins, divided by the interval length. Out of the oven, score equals 67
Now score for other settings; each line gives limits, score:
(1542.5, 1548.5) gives 60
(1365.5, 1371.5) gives 46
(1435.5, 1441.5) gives 70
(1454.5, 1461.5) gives 65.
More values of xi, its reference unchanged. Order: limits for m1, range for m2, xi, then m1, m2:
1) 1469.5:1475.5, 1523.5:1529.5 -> 1.5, 1.8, 1.40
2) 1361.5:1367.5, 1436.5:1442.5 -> 0.9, 1.2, 1.64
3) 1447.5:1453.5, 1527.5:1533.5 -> 1.3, 1.6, 1.43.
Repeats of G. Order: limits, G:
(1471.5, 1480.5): 1477.0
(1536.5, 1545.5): 1538.0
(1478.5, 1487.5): 1479.0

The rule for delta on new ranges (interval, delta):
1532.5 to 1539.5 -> 1535.5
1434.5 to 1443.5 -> 1435.0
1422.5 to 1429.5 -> 1425.0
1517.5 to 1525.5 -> 1522.0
